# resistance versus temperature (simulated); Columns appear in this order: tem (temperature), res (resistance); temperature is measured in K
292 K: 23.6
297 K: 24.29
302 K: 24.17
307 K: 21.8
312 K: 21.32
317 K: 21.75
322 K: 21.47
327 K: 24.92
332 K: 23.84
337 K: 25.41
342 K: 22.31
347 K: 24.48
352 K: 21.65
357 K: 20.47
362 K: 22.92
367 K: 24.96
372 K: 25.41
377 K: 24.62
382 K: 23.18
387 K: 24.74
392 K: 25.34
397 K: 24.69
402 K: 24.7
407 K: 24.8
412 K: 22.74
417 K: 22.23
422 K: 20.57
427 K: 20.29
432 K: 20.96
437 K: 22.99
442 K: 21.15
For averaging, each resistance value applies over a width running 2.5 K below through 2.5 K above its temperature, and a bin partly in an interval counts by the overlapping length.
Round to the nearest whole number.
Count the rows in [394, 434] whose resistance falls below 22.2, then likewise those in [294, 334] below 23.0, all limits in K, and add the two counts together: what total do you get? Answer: 7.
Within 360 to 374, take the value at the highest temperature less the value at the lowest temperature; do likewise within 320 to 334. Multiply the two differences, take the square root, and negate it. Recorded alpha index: -2.4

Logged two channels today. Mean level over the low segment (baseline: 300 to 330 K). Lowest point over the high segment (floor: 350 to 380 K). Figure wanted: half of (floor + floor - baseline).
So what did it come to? 9.2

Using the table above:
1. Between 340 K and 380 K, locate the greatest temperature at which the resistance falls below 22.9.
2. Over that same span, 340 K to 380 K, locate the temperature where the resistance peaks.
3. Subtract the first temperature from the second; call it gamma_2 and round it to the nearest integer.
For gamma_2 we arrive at 15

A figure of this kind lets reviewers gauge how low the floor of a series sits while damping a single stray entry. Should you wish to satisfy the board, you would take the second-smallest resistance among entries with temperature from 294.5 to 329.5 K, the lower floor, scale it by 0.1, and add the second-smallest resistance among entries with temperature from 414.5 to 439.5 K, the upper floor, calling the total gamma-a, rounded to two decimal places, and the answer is 22.72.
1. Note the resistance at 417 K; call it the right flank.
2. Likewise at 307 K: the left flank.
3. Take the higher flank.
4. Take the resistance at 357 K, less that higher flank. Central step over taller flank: -1.8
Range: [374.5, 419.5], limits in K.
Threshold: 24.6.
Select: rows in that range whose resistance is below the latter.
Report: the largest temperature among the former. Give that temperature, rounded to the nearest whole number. 417 K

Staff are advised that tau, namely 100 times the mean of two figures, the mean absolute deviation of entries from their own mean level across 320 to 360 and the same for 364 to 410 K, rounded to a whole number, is 98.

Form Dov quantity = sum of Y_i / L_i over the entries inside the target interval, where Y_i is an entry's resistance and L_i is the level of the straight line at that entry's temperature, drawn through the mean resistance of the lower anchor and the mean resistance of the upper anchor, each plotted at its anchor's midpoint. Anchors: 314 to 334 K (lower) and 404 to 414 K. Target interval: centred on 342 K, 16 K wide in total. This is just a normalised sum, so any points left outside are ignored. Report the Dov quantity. 3.12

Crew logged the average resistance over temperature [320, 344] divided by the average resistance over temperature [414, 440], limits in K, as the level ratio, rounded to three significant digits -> 1.10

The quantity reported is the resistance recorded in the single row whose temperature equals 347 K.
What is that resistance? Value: 24.48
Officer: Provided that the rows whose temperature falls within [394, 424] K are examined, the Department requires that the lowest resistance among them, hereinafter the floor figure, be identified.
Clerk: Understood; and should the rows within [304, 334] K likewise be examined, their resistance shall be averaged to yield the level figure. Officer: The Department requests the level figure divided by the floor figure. 1.09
